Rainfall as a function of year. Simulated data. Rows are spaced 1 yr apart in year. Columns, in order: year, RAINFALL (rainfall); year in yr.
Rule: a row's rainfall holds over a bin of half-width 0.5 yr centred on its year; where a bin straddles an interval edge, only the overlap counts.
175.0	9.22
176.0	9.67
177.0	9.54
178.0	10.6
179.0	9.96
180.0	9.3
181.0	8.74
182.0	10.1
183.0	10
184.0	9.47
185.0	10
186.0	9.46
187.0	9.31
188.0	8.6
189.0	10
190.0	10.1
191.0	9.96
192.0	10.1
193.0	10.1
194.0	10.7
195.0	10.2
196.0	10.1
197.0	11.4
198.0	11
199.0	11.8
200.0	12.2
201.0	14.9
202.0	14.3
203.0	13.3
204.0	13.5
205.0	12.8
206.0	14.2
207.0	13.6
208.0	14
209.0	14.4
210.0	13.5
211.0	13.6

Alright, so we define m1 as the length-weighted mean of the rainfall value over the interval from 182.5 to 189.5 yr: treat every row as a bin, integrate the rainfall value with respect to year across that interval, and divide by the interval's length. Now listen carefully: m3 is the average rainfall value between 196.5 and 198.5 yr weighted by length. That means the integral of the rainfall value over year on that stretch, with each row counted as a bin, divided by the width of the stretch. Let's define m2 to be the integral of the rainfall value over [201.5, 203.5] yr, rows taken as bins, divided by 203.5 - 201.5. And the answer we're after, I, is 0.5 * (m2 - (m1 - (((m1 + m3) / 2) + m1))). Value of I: 12.1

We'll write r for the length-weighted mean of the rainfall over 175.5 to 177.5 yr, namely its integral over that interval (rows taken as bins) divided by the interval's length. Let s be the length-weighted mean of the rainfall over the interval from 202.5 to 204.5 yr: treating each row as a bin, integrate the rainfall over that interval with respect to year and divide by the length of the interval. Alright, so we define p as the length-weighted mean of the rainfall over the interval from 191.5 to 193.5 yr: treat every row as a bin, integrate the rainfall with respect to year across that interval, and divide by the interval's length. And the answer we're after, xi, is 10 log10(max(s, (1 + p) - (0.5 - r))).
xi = 13.1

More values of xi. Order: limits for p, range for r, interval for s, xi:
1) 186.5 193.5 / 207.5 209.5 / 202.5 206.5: 13.9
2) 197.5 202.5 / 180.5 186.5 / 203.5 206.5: 13.6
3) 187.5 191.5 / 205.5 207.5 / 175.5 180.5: 13.8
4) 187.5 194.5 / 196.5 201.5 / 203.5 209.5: 13.6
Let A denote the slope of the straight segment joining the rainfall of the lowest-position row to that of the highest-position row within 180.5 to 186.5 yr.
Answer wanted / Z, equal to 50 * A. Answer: 7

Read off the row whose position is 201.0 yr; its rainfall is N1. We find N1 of 14.9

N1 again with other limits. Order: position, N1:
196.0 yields 10.1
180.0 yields 9.3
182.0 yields 10.1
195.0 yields 10.2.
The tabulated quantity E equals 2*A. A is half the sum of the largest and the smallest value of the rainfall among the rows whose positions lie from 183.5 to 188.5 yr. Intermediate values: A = 9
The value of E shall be 19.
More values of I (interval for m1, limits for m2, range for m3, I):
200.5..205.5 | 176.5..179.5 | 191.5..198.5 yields 11.1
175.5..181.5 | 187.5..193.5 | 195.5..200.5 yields 10.1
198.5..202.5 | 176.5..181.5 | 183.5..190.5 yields 10.5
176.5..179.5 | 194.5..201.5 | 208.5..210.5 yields 11.8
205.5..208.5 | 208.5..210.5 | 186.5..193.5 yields 12.9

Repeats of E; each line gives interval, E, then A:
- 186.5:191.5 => 19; 9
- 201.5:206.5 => 27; 14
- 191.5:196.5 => 21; 10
